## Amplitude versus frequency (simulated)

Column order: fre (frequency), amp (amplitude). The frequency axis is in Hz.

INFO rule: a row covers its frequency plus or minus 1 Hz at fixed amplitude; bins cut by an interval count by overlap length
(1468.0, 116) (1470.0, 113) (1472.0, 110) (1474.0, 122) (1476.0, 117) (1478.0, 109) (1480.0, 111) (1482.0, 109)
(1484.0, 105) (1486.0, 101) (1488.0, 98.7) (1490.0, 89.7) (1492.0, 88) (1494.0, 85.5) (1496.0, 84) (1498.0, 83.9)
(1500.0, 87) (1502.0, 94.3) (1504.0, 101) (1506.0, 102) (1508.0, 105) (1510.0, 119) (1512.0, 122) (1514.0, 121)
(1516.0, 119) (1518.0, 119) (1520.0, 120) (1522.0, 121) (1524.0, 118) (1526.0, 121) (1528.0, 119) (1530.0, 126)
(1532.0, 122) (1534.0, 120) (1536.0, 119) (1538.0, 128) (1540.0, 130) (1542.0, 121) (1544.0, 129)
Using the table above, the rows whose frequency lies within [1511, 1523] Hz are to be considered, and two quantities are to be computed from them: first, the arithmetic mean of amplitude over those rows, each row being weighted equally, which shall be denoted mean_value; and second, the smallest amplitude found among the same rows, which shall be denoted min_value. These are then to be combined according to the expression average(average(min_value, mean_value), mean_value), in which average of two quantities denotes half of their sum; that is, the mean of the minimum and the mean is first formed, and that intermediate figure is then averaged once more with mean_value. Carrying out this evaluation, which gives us 120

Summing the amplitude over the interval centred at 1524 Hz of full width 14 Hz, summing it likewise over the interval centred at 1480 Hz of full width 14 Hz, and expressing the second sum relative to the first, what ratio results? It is 0.92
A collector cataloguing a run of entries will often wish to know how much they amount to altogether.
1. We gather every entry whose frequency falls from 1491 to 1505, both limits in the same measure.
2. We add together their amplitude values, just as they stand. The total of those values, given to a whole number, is 624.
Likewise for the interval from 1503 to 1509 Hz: 308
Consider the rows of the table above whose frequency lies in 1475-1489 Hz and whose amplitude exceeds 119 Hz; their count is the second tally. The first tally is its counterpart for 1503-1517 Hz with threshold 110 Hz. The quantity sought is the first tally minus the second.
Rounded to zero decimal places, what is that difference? 4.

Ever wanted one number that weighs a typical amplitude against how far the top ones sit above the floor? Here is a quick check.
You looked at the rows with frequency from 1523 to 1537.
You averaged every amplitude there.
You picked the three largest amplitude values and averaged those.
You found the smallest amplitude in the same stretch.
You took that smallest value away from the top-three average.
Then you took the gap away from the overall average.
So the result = 116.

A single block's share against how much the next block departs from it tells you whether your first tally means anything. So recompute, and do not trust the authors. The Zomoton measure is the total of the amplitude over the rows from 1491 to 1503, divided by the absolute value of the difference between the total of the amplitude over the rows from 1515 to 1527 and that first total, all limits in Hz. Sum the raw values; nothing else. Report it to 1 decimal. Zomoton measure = 2.7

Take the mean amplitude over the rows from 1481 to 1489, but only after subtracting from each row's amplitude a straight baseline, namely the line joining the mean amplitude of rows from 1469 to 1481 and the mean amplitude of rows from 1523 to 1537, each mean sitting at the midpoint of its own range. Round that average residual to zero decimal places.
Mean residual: -12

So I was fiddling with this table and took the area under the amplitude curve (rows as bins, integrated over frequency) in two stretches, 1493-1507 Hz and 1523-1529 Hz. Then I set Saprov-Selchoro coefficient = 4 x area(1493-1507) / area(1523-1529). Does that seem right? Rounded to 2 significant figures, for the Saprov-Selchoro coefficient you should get 7.1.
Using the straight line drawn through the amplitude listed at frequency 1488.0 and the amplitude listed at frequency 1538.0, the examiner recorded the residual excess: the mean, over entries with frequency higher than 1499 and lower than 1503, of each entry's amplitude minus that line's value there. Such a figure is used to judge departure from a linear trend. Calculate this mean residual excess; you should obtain -16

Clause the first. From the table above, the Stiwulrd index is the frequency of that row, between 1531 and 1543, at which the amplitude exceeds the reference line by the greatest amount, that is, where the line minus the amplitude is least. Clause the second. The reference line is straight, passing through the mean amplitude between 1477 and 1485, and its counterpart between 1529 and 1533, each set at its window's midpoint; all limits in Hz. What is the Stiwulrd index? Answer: 1540.0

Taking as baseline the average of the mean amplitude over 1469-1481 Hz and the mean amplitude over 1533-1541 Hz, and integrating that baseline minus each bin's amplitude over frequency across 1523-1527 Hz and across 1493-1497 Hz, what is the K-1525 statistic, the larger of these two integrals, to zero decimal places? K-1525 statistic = 137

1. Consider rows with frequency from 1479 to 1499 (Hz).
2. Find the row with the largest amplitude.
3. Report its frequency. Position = 1480.0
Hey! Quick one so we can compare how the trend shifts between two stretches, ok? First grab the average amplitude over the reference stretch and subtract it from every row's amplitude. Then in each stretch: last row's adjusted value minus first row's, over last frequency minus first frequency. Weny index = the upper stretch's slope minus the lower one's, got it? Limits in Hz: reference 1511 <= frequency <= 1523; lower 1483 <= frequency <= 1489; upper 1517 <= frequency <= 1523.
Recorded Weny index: 2.1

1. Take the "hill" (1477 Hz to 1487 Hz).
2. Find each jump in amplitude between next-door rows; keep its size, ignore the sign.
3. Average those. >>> 3.0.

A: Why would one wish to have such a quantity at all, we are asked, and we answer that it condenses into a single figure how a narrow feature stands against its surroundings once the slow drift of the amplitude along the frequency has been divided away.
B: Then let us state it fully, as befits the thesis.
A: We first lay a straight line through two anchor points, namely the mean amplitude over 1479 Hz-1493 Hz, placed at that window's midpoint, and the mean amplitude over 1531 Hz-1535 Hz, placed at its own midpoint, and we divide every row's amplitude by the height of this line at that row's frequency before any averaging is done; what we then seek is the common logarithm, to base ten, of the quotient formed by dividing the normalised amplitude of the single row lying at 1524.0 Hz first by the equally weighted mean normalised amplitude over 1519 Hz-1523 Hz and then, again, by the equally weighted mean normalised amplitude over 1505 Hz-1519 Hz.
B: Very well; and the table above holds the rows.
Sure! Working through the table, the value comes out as -0.03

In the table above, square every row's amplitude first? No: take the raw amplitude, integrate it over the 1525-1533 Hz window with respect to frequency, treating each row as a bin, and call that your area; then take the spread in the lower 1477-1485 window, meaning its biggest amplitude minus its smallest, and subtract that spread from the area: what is 970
